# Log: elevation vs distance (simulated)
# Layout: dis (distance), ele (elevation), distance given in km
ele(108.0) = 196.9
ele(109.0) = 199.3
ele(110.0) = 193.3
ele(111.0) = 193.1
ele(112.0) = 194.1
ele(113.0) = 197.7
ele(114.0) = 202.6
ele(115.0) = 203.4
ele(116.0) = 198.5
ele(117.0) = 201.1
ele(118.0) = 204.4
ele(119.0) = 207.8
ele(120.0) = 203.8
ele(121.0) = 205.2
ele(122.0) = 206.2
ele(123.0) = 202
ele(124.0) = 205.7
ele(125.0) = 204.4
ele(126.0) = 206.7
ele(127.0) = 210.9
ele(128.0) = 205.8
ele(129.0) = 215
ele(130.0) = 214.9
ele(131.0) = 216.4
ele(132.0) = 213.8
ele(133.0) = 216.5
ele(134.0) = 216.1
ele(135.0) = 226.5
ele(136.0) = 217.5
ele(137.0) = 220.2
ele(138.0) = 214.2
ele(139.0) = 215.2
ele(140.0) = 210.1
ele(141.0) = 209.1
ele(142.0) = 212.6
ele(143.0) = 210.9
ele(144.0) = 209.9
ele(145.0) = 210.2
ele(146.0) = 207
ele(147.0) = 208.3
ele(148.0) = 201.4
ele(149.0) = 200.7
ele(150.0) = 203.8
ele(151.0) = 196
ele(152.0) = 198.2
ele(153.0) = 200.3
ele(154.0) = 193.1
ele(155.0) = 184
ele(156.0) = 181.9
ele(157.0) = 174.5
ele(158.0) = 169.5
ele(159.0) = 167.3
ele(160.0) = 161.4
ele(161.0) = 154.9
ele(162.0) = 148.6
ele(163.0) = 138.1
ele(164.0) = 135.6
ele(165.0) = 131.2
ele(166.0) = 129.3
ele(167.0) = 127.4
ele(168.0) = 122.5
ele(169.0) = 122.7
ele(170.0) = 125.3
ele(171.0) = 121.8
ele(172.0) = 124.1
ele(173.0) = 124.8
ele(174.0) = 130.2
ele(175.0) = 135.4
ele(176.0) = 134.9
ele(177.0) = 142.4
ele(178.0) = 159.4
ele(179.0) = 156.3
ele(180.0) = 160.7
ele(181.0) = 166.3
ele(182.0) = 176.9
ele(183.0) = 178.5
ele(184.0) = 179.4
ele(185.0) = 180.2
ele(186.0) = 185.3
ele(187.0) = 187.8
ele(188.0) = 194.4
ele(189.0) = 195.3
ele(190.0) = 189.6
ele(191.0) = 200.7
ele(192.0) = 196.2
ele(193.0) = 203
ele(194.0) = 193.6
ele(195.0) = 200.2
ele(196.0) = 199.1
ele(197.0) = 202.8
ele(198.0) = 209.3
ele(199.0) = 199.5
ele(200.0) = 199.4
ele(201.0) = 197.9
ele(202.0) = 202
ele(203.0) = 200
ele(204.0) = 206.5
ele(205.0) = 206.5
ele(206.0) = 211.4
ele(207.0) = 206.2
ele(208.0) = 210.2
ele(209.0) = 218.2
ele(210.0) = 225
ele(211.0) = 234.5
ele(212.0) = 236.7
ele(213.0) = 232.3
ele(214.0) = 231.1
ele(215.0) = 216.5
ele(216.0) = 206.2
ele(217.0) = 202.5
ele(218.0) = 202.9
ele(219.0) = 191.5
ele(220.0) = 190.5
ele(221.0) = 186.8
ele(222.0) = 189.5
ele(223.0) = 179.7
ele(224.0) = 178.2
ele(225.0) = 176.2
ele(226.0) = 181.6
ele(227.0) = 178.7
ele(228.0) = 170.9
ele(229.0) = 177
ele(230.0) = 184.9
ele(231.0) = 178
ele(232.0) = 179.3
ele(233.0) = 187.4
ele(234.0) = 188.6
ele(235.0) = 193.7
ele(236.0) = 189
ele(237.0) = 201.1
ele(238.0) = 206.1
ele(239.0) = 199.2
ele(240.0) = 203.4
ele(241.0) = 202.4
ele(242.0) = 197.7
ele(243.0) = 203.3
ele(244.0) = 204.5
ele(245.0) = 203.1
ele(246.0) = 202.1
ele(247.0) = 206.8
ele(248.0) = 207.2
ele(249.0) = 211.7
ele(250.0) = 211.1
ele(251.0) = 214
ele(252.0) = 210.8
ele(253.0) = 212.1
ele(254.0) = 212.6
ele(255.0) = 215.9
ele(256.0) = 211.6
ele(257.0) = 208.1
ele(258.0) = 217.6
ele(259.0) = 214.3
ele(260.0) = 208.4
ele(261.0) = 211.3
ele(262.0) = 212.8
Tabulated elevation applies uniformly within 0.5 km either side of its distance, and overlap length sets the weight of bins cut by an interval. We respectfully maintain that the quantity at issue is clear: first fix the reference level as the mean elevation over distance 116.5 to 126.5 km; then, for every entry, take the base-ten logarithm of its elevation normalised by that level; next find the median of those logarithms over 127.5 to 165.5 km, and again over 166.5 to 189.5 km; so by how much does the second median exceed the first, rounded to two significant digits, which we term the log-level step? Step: -0.12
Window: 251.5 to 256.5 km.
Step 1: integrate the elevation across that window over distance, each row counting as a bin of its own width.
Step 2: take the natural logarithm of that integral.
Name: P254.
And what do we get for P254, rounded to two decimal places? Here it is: 6.97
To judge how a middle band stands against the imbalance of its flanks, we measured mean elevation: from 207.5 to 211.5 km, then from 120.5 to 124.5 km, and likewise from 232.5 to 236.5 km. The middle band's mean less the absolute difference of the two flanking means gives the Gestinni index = 207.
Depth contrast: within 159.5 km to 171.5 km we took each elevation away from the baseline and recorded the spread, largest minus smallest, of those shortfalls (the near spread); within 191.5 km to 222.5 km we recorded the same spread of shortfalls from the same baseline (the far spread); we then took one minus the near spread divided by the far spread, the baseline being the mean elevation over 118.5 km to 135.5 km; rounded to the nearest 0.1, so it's 0.2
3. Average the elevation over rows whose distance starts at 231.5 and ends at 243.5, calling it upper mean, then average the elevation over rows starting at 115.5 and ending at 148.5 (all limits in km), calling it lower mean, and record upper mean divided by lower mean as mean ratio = 0.93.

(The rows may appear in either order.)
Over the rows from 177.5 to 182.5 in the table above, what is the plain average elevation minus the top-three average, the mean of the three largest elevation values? -4.0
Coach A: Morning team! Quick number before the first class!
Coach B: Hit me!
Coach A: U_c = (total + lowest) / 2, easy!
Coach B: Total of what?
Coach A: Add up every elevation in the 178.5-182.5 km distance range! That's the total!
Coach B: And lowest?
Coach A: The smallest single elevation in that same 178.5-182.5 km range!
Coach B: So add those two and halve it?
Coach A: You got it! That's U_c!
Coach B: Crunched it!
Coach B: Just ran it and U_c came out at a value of 408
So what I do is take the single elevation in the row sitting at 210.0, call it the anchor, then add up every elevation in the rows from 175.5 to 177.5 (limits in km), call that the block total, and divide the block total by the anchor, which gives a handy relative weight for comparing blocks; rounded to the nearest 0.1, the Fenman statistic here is 1.2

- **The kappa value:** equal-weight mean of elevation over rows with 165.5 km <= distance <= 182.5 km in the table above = 139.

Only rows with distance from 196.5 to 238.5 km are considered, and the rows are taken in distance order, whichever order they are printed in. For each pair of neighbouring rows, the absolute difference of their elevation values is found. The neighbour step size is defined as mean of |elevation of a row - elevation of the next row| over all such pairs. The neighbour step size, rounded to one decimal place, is 5.2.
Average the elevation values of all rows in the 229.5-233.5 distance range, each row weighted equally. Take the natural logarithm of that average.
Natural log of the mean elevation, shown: 5.21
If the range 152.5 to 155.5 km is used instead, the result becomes 5.26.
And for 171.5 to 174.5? 4.84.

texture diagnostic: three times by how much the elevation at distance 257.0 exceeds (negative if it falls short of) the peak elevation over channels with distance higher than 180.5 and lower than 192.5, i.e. 22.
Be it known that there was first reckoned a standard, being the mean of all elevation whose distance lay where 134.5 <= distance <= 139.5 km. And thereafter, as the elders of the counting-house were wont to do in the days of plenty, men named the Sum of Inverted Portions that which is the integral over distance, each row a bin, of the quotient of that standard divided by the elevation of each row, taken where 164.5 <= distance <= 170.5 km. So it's 10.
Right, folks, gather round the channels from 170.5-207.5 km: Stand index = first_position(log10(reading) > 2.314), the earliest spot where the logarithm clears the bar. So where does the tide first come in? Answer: 198.0 km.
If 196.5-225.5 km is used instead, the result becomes 198.0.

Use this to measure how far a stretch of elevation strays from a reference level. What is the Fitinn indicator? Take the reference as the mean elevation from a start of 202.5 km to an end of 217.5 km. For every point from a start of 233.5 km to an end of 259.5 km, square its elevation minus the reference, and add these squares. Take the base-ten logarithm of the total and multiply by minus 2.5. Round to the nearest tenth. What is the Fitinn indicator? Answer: -9.1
